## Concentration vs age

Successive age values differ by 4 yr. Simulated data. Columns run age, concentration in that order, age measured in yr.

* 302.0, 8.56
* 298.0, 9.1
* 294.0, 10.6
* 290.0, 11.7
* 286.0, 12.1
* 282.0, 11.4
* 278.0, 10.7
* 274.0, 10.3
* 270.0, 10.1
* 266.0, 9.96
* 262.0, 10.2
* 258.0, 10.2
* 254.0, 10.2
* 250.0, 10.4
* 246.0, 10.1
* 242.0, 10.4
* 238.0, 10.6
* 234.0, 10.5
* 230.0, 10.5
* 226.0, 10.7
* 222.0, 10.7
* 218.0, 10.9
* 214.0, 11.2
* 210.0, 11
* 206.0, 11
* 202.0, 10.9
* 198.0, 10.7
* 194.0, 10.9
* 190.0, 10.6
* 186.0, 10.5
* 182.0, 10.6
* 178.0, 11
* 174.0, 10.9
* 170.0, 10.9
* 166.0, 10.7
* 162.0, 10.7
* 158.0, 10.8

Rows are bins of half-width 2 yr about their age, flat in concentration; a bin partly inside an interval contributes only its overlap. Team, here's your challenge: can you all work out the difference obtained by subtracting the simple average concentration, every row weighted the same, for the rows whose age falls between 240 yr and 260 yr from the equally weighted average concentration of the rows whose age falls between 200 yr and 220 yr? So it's 0.7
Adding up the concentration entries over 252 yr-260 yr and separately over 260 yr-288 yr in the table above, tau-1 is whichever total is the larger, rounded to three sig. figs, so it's 74.8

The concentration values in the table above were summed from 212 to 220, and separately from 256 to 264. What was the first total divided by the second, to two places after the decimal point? 1.08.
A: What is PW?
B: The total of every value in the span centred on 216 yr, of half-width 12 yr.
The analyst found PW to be 65.5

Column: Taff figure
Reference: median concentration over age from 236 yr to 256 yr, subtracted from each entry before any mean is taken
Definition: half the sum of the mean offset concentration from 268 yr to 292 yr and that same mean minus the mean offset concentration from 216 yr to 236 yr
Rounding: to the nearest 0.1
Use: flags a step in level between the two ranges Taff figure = 0.5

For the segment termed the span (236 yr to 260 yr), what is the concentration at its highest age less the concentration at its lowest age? -0.40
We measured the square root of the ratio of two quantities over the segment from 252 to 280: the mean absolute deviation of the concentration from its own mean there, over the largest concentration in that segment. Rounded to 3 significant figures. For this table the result 0.118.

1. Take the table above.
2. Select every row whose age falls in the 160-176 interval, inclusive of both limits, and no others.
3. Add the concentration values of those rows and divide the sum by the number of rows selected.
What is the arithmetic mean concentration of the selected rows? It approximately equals 10.8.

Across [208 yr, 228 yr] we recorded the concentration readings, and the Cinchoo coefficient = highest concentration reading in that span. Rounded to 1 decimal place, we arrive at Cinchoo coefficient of 11.2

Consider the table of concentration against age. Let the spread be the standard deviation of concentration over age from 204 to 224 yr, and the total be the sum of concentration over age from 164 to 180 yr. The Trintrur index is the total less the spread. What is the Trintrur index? 43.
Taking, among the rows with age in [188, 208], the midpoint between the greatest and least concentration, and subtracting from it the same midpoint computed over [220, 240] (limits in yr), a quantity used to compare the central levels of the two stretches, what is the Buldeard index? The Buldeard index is 0.20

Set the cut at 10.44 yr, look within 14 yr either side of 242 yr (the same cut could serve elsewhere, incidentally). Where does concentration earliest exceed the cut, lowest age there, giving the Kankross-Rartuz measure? 230.0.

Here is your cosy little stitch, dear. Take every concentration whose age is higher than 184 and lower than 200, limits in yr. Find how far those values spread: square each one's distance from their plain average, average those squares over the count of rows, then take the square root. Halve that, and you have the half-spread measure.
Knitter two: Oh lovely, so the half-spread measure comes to 0.074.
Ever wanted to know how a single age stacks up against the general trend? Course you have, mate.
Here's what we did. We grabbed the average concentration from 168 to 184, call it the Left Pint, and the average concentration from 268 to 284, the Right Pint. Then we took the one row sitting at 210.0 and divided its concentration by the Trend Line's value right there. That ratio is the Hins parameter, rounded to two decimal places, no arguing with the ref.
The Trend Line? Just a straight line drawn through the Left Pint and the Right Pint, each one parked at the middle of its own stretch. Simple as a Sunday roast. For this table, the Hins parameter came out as 1.02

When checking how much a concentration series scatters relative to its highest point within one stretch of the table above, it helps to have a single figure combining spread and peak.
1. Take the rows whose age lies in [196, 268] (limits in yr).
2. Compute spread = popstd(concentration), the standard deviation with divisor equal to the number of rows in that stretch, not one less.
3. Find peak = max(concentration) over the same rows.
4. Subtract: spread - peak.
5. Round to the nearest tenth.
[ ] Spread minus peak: -10.9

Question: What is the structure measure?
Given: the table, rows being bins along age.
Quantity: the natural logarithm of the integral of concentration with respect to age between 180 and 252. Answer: 6.64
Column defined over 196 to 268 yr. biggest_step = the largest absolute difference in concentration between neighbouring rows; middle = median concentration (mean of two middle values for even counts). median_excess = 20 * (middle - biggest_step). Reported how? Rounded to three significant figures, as 205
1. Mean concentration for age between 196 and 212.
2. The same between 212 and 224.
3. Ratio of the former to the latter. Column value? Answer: 1.00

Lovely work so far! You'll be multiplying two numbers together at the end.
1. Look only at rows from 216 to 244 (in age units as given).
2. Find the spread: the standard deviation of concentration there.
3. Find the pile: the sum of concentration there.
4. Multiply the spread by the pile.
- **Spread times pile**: 12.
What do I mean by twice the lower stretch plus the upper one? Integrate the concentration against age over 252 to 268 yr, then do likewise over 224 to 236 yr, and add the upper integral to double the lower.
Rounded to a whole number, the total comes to 416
